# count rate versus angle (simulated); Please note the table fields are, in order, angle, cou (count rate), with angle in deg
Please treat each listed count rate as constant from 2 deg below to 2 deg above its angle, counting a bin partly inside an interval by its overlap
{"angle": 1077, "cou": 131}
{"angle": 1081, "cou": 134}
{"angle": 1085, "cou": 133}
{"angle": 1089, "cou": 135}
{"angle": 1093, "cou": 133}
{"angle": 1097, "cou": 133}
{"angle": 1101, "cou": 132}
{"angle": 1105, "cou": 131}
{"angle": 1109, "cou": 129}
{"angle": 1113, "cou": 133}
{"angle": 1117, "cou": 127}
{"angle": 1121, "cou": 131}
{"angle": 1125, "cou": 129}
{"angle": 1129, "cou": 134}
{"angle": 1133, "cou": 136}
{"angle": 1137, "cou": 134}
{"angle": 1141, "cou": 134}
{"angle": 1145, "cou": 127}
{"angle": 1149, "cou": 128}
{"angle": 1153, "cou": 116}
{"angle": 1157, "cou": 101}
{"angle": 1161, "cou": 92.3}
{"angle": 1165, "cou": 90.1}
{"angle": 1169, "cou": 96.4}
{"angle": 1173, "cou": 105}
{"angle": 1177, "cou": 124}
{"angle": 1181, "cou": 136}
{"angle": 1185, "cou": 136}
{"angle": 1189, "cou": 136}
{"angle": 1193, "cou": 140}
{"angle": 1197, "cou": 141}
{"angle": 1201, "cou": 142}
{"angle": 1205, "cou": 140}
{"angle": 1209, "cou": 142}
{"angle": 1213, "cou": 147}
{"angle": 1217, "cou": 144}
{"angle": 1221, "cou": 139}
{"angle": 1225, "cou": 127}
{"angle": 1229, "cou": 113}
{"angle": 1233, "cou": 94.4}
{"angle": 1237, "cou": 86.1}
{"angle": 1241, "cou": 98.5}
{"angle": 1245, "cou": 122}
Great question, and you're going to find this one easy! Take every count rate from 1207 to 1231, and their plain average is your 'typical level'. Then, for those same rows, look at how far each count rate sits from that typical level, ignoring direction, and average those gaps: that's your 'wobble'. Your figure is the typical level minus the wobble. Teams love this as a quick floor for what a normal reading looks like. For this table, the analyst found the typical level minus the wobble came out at 125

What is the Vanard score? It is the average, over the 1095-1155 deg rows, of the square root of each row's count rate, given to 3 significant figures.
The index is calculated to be 11.4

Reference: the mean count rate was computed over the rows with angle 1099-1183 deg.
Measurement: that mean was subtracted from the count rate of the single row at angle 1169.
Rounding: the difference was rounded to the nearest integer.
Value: -26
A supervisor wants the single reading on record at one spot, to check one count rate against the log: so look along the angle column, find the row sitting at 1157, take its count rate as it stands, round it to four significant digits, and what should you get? 101.0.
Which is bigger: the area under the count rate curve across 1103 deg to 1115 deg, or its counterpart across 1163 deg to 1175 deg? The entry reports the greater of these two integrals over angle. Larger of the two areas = 1572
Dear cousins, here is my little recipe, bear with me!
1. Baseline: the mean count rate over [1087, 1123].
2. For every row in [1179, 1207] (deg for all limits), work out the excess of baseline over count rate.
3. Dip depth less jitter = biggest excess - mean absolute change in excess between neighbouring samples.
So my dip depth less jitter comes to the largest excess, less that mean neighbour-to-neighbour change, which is -5.8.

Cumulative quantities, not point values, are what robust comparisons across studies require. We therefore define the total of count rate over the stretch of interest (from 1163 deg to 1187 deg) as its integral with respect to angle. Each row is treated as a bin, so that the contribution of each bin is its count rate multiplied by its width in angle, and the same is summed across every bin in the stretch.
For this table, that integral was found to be 2750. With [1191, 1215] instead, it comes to 3408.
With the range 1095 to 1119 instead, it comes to 3140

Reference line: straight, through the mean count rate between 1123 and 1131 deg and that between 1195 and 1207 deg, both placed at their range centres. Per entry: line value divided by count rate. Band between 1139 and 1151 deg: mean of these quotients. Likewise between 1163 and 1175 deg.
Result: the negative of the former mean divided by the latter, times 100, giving -73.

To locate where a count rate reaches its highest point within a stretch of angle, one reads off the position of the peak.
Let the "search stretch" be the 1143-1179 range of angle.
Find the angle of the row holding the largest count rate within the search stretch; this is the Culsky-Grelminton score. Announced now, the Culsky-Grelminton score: 1149 deg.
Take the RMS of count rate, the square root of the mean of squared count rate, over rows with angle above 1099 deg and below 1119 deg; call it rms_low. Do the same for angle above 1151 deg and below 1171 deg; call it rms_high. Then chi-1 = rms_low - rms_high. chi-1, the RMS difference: 31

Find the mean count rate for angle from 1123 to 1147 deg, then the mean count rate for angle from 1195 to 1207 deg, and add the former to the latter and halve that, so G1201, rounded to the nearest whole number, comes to 137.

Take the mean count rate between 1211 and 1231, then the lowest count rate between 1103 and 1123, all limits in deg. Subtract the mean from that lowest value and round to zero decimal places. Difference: -7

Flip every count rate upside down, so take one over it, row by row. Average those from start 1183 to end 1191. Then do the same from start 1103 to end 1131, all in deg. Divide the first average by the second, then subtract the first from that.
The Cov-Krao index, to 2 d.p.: 0.95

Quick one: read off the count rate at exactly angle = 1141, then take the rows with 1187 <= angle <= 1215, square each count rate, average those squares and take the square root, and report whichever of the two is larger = 141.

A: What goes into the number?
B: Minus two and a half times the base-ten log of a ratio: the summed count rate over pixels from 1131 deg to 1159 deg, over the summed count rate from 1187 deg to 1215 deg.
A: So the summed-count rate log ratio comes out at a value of 0.13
